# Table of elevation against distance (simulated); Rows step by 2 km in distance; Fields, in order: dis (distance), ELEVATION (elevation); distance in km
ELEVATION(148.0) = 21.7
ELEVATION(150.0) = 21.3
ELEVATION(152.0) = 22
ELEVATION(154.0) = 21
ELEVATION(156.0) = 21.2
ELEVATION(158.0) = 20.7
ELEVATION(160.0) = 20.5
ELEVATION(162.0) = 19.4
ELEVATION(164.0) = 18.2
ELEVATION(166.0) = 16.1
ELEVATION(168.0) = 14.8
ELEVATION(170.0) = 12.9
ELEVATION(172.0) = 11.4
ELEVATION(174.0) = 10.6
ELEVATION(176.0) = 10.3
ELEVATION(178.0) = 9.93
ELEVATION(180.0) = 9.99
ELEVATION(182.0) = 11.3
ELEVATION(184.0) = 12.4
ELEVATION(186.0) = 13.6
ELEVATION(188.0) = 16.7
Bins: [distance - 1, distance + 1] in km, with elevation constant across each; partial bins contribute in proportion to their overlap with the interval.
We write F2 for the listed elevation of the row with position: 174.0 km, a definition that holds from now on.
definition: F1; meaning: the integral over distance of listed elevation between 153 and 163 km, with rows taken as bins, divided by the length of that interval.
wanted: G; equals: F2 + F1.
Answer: 31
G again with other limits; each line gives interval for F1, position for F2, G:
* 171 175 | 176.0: 21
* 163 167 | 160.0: 38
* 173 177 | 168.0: 25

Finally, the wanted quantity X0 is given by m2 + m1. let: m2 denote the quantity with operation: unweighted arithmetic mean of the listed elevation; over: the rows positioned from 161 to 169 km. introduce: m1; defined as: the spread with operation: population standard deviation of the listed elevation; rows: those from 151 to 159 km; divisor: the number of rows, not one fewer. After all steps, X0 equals 17.6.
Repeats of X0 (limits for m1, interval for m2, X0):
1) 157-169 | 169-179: 13.2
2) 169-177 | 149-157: 22.4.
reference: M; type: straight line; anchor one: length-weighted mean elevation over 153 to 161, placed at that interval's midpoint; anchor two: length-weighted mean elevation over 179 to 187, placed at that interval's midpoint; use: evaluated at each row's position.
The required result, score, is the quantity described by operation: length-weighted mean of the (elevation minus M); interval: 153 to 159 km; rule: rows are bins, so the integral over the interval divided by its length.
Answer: 0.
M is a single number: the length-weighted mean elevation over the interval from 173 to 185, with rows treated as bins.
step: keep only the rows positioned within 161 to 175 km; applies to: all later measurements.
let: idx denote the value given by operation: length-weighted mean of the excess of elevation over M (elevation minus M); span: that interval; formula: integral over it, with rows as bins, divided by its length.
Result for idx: 4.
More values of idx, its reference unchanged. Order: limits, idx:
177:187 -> 1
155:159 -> 10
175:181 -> -1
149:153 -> 11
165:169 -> 5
